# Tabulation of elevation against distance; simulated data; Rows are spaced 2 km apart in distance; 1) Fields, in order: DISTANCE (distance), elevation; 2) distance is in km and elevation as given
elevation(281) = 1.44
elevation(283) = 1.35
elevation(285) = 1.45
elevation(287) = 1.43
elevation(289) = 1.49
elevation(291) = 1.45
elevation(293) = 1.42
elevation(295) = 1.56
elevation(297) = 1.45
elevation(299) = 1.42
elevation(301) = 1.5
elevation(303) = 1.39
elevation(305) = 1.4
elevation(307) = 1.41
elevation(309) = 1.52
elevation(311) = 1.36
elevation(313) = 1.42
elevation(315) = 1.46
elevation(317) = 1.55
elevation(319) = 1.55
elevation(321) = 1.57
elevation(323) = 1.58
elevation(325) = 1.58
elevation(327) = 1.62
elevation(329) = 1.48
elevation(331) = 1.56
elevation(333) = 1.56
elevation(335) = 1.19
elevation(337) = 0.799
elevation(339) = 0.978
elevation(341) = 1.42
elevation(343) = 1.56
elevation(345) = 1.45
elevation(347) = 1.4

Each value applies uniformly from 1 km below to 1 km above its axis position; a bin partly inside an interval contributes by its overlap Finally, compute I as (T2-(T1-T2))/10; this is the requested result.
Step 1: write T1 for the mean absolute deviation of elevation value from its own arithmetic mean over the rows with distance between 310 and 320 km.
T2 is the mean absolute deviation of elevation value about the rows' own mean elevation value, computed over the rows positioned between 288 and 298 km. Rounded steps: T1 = 0.066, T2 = 0.041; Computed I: 0.002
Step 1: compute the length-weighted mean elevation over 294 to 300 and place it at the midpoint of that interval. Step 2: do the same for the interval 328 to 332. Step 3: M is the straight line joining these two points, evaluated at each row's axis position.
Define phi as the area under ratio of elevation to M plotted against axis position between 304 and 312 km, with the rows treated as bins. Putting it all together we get 8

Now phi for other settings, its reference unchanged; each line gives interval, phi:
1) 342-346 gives 4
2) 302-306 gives 4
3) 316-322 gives 6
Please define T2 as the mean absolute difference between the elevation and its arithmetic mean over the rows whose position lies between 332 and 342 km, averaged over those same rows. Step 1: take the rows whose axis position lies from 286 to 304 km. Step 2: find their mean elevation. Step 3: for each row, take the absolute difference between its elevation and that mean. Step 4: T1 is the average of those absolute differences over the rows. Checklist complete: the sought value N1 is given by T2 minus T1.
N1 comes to 0.2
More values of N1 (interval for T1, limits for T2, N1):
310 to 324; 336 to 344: 0.2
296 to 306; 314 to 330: 0.0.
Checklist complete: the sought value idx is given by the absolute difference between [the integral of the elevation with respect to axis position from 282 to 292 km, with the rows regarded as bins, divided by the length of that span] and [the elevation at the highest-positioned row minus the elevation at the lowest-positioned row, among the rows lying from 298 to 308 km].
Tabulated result 1.44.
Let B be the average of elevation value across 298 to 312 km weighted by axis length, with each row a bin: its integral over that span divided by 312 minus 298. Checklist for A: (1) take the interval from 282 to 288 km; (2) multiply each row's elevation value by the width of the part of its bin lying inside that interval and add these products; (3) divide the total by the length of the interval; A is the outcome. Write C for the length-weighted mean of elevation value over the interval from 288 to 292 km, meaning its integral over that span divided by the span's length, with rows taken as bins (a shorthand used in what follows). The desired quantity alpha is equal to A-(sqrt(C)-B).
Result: 1.63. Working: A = 1.41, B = 1.43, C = 1.47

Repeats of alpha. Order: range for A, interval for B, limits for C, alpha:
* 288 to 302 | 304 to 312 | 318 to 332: 1.64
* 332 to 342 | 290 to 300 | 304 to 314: 1.46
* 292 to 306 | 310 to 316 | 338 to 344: 1.71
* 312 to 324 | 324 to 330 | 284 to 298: 1.87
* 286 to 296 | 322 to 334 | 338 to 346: 1.87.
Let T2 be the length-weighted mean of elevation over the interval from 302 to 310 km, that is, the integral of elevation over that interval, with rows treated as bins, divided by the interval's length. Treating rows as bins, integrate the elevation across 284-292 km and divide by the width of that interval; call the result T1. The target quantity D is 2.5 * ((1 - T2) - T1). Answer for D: -4.71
